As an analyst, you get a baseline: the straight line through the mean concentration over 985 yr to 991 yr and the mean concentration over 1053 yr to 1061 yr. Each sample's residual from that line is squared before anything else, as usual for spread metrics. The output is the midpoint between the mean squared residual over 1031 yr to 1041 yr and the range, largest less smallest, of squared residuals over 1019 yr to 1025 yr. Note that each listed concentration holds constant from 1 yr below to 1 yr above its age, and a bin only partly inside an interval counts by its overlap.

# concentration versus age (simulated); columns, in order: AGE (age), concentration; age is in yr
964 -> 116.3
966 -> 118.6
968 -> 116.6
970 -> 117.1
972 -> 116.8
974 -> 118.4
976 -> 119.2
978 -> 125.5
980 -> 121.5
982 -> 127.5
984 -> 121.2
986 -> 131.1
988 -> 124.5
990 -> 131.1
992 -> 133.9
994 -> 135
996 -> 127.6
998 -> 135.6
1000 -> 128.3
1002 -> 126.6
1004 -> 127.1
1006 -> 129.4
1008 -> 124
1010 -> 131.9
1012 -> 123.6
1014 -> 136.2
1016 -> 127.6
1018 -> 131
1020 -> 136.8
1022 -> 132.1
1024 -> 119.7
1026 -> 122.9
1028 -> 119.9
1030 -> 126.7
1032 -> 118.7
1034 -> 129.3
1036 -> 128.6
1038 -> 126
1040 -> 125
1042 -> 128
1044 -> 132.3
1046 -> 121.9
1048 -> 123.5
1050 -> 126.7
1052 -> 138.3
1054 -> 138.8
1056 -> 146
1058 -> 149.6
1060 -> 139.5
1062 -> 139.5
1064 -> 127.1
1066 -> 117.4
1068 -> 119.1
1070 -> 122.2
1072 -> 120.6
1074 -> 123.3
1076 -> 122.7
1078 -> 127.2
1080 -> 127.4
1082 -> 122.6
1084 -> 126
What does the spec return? 238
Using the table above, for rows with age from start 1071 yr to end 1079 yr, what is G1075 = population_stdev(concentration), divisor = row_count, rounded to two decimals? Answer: 2.39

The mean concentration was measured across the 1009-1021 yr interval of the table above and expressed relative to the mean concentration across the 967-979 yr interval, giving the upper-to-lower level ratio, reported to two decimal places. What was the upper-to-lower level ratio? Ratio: 1.10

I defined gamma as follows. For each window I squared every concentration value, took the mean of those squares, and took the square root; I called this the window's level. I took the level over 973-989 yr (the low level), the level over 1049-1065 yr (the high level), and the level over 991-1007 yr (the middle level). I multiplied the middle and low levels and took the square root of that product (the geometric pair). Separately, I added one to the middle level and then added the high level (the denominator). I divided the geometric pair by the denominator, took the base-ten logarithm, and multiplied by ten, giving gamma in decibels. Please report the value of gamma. -3.27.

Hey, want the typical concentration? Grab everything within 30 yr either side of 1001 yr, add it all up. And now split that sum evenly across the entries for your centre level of 127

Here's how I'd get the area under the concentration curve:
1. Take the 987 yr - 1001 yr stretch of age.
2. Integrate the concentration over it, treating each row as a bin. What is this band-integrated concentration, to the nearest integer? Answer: 1832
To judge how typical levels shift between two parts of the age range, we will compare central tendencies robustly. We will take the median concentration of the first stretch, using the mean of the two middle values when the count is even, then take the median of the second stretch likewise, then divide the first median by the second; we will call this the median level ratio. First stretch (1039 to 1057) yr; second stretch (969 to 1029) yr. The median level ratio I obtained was 1.005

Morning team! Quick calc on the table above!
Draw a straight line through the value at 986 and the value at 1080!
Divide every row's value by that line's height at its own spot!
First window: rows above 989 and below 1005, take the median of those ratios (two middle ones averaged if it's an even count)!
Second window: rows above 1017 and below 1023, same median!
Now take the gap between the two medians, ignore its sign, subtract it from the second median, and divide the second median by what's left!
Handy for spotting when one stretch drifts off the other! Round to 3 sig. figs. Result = 1.03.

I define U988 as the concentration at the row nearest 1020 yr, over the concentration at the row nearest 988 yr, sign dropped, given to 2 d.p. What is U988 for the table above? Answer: 1.10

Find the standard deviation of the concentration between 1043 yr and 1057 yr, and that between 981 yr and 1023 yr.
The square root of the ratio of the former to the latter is 1.4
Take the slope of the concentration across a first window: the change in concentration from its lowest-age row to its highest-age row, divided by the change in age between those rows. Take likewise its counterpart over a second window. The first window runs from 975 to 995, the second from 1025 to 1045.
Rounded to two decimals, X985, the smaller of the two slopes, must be 0.52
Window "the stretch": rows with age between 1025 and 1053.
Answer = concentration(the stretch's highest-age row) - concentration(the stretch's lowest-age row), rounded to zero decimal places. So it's 15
